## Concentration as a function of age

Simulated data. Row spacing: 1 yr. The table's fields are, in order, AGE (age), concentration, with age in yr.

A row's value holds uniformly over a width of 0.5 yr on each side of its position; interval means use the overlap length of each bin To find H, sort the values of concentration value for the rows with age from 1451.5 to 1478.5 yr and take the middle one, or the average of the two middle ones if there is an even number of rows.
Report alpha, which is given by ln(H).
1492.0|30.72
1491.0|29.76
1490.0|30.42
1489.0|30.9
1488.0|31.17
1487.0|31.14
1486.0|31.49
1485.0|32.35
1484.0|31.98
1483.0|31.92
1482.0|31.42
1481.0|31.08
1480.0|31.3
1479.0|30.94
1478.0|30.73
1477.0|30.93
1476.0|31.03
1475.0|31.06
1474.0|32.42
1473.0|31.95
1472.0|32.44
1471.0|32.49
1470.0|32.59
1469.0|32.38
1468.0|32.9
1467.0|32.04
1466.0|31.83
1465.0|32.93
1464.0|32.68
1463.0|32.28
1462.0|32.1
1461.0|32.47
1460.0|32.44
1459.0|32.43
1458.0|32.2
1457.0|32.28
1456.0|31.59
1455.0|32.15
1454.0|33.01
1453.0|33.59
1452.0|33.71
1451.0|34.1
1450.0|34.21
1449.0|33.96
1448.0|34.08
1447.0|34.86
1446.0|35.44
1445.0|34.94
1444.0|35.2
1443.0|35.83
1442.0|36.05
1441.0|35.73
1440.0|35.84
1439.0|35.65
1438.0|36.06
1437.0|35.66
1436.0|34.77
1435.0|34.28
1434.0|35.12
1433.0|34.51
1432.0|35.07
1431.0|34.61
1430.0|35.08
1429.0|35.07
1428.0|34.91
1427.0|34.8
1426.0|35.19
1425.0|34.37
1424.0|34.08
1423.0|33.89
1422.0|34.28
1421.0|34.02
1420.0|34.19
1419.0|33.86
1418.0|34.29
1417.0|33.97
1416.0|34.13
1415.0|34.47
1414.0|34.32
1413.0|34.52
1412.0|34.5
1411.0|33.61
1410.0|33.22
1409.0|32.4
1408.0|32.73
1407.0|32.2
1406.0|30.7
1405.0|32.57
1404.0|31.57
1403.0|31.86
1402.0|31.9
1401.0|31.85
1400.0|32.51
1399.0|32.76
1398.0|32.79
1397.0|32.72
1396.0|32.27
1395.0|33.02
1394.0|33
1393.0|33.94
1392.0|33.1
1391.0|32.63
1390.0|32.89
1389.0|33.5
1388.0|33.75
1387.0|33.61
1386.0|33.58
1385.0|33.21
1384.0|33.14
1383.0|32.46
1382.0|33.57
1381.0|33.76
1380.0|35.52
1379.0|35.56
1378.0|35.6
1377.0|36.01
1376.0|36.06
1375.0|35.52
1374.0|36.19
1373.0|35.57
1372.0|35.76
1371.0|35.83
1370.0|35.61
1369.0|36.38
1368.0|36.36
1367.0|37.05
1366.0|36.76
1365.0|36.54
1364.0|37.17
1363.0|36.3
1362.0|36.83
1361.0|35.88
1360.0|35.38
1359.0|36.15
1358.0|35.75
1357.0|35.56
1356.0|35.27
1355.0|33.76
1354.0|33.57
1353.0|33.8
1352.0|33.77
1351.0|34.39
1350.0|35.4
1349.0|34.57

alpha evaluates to 3.48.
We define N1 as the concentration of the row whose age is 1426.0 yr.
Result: 35.19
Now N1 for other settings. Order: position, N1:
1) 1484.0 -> 31.98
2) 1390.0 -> 32.89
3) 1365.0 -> 36.54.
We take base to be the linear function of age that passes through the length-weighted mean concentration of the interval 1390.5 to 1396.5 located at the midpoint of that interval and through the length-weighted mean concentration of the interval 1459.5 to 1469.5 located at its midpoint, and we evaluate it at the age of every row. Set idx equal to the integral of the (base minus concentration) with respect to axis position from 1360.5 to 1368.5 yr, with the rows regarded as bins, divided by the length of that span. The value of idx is -3.4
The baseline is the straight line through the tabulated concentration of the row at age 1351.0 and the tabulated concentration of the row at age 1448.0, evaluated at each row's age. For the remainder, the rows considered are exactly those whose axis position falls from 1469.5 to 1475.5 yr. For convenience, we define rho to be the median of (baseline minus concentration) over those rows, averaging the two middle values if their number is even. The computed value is 2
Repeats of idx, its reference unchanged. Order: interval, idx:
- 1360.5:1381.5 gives -2.8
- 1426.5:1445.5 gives -2.6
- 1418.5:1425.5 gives -1.3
